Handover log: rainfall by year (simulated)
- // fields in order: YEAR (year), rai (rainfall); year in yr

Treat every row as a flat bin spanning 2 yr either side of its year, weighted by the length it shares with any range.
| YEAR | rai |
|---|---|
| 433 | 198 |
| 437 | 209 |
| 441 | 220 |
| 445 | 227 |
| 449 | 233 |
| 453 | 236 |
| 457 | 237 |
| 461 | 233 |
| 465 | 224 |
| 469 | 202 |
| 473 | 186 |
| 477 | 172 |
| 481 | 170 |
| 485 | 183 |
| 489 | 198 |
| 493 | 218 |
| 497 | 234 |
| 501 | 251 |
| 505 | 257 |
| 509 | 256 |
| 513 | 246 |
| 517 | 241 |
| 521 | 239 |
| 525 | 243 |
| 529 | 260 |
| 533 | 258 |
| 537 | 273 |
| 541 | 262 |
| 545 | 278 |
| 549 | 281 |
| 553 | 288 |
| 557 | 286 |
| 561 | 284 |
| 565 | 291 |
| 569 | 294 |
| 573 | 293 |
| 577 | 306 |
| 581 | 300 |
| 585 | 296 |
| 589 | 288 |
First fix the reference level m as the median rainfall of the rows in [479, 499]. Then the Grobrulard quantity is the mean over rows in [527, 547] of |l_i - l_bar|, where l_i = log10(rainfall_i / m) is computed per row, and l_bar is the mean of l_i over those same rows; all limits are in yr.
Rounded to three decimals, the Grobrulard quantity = 0.012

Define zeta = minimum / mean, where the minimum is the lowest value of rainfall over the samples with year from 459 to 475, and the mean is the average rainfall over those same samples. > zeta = 0.88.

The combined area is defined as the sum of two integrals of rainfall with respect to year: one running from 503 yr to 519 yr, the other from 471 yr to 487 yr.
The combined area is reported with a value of 6844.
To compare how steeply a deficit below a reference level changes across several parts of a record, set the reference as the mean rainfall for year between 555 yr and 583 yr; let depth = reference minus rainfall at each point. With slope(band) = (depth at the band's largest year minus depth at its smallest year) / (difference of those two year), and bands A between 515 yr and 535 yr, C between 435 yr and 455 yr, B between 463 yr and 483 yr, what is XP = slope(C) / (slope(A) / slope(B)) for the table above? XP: 5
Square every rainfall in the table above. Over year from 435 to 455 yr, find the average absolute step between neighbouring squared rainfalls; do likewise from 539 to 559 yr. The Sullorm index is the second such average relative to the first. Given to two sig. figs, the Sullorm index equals 1.3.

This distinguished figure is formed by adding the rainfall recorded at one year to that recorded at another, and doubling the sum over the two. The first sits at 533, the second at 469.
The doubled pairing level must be 920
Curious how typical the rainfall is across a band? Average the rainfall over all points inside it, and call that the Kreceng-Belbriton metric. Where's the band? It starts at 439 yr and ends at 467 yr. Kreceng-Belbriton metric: 230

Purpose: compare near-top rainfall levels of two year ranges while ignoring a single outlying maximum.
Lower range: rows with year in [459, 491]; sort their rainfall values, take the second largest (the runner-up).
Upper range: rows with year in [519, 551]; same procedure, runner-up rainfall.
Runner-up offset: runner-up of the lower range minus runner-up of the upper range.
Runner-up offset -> -54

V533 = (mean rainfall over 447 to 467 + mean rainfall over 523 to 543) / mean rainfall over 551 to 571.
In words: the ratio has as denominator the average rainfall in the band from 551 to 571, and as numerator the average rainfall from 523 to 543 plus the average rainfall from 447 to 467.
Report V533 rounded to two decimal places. 1.70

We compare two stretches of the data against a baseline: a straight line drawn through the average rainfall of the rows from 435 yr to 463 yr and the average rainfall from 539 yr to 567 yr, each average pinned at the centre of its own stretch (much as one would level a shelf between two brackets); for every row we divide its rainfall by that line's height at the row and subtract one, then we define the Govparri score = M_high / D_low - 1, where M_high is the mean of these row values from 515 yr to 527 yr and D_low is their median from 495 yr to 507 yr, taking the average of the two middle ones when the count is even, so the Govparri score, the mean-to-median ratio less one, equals 5.3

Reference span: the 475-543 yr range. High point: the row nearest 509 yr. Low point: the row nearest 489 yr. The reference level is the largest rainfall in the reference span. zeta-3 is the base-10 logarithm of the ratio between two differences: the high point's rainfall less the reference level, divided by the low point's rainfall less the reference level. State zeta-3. -0.64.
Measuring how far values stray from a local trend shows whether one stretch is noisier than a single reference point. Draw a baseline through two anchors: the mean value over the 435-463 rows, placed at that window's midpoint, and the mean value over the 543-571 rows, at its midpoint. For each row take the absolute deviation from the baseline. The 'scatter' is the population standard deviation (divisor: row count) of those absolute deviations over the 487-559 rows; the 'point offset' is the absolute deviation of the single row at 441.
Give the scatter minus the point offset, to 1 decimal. 10.1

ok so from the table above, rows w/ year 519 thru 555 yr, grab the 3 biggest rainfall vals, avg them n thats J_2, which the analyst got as 282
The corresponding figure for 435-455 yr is 232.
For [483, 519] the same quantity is 255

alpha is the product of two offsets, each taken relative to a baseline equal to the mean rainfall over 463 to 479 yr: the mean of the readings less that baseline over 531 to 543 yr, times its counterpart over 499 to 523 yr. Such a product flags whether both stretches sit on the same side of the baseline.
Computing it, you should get 3576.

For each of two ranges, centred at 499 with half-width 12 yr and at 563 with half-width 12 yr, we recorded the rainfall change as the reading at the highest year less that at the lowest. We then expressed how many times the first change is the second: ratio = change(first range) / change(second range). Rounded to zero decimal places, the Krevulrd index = 12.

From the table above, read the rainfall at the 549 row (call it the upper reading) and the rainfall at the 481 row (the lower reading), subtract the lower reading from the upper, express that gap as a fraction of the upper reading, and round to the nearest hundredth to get 0.40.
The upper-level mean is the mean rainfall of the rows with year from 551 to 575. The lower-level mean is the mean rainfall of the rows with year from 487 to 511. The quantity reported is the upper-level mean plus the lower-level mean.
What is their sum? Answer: 525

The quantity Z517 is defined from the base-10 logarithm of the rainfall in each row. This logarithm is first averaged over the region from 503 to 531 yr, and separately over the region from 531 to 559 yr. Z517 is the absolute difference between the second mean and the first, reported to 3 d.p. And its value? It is 0.043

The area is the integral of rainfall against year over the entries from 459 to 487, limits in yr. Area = 5480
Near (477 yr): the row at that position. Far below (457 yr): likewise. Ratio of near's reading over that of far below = 0.73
